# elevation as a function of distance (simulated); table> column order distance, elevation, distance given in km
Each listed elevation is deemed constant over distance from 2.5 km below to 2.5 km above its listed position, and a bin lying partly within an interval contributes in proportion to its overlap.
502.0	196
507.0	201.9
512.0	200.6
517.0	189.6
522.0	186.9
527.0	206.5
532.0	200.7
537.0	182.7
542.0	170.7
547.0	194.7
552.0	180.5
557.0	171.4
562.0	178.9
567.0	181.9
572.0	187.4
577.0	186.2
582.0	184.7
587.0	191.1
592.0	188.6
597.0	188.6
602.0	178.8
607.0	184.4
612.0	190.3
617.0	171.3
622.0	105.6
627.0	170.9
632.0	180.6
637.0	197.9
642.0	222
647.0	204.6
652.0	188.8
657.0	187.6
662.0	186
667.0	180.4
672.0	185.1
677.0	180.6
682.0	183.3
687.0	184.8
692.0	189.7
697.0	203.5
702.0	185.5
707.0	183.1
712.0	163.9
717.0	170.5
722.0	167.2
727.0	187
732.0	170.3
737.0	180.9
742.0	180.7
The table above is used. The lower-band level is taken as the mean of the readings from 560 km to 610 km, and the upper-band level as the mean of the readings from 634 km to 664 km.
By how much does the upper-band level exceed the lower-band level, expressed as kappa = 13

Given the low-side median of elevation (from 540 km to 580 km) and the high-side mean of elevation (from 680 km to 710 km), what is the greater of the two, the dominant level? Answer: 188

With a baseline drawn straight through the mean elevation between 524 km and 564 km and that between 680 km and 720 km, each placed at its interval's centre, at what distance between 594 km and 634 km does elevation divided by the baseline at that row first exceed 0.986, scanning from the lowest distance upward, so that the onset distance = 597.0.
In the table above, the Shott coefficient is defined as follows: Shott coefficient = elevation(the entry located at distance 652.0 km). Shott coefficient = 188.8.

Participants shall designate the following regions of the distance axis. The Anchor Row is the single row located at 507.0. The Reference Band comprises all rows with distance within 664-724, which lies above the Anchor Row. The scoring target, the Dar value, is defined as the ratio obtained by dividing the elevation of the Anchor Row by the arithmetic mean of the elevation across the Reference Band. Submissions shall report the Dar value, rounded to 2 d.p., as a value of 1.11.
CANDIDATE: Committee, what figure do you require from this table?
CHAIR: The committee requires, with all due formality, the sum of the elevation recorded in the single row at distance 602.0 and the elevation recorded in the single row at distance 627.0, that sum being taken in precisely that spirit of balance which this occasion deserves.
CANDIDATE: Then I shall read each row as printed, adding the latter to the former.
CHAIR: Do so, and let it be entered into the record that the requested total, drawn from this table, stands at 350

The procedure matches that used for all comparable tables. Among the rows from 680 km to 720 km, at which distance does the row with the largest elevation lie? 697.0 km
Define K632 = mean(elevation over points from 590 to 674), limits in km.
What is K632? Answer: 183.0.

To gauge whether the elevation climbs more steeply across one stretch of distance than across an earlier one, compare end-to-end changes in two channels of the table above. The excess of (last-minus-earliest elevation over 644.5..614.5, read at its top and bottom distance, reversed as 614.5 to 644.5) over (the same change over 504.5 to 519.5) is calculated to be 63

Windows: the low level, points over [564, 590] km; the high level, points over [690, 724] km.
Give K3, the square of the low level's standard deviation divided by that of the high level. 0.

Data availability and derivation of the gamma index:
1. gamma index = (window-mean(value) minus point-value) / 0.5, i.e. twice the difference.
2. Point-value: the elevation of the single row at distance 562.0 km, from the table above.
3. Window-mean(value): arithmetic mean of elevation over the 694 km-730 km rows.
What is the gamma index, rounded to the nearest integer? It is 2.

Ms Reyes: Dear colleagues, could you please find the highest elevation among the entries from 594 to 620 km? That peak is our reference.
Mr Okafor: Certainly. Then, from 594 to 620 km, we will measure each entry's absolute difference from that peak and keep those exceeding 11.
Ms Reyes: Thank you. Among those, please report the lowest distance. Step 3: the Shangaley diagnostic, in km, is 602.0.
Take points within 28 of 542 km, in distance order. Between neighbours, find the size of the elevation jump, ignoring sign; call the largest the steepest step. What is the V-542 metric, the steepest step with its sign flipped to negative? -24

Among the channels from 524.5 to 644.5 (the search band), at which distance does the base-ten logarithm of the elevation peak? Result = 642.0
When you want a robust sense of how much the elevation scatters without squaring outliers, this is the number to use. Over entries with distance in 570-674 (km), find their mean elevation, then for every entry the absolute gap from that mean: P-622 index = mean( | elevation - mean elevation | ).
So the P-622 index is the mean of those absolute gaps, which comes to 11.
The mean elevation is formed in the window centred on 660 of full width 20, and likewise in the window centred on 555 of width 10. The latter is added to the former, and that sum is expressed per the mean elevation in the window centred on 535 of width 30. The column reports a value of 1.90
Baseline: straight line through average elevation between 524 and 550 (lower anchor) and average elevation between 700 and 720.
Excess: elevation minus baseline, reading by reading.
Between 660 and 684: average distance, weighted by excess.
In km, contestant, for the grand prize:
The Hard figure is 671.8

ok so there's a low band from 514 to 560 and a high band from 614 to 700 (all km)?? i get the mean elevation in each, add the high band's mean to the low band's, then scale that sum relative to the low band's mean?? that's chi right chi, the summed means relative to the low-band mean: 1.98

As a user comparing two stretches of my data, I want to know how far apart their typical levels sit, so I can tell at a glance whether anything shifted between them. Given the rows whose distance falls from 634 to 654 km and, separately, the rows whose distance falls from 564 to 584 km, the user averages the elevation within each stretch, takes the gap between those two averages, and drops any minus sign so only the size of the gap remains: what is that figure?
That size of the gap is 18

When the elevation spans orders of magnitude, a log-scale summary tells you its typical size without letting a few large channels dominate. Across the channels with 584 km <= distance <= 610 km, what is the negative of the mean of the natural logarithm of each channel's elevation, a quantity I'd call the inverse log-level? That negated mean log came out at -5.227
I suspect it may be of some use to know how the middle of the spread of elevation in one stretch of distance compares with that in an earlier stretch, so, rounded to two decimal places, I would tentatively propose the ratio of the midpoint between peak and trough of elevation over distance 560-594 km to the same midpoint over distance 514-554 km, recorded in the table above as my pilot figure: 0.98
